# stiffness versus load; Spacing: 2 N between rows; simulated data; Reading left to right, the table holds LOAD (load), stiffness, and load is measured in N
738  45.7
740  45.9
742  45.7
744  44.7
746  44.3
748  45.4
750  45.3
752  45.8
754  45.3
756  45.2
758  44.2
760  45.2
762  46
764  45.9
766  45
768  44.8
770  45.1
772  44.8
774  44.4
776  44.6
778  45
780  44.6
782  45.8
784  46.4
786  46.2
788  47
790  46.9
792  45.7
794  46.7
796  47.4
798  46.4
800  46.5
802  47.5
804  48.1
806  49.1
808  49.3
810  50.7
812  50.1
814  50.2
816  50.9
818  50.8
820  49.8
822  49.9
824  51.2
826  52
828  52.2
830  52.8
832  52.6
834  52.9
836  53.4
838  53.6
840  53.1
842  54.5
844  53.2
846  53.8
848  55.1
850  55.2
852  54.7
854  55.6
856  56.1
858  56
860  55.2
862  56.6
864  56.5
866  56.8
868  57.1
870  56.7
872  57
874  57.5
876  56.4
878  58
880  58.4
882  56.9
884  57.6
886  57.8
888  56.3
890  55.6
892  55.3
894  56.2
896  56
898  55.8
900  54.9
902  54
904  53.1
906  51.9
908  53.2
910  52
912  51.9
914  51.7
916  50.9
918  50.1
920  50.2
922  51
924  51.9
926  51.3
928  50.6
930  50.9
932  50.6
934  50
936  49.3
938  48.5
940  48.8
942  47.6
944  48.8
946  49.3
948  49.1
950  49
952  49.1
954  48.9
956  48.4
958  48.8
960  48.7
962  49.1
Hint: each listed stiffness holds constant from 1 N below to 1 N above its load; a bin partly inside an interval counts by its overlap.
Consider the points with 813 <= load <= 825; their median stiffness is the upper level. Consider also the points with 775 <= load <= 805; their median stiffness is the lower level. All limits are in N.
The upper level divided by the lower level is 1.09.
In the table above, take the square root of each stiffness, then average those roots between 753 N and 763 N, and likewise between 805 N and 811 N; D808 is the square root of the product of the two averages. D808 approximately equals 6.9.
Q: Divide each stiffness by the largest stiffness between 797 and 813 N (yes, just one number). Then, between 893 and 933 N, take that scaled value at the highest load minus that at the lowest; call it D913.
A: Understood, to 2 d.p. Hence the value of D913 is -0.11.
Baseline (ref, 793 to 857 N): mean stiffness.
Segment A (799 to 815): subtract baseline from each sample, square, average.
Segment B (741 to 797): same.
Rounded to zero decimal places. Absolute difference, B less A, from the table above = 28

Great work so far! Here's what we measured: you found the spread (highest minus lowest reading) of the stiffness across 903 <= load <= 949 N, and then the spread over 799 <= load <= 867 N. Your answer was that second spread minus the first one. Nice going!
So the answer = 5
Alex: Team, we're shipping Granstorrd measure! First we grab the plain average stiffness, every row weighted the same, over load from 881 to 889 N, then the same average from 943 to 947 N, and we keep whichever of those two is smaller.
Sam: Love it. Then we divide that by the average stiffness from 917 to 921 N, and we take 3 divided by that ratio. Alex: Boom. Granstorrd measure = 3.07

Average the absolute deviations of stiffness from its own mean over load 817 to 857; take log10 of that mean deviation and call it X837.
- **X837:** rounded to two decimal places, 0.14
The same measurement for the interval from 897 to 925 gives 0.13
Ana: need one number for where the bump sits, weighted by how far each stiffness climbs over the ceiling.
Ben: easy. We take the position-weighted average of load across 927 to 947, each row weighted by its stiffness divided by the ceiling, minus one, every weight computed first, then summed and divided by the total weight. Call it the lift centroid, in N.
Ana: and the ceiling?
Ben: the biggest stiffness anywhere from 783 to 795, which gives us 935.1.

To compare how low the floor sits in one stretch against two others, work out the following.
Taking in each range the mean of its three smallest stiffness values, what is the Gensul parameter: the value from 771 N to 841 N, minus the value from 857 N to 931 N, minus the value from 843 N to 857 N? -59.7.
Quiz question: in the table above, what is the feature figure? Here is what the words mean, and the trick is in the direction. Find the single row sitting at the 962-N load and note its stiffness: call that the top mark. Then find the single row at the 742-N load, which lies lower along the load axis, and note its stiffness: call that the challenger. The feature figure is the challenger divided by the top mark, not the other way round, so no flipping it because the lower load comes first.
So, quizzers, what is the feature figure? 0.93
